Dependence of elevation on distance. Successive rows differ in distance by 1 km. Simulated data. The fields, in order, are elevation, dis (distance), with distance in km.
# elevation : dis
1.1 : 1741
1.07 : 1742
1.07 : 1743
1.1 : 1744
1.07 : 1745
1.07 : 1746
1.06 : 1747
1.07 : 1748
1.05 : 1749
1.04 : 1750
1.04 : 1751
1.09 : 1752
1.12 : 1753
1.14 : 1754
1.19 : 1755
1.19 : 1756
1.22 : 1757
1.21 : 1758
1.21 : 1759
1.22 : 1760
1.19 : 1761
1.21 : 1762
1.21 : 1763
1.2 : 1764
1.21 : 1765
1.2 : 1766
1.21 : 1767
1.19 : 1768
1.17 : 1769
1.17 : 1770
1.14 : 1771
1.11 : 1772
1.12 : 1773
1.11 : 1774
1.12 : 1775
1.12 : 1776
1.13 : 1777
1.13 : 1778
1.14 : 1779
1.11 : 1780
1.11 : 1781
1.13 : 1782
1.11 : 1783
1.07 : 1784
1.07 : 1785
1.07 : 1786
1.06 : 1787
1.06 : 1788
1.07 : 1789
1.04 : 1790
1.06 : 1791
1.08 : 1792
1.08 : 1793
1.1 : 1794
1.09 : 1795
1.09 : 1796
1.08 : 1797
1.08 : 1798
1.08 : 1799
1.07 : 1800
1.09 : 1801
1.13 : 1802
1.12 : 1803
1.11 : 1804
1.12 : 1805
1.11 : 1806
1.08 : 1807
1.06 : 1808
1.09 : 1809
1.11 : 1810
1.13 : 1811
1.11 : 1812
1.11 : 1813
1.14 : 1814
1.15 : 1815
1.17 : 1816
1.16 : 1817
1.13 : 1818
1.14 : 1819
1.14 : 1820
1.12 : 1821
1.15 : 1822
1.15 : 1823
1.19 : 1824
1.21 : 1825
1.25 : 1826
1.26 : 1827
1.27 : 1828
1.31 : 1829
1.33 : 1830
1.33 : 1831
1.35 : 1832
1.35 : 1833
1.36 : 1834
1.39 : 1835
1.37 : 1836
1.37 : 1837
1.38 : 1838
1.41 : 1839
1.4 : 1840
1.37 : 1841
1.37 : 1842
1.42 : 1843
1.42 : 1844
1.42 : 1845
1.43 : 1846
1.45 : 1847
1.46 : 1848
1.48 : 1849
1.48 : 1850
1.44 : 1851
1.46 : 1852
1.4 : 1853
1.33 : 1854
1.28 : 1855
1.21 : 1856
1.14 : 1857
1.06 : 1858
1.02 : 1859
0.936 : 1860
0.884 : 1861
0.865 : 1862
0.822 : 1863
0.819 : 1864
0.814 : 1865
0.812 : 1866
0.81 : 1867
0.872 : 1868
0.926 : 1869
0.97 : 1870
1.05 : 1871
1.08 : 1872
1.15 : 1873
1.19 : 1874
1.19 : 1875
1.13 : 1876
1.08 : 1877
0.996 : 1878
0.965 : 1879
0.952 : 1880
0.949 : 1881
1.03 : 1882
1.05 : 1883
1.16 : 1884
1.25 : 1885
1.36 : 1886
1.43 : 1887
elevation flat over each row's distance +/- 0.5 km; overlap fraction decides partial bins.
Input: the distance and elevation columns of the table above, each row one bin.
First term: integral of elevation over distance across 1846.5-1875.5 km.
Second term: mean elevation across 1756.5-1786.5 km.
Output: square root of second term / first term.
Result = 0.19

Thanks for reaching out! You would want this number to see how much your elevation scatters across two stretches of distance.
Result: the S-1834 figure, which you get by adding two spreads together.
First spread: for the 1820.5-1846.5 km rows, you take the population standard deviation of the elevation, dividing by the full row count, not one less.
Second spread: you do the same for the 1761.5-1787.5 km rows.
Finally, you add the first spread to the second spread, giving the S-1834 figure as 0.139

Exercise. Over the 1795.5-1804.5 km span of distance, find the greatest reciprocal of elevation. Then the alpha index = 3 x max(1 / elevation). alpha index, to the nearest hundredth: 2.80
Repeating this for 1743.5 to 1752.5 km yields 2.88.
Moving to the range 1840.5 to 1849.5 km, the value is 2.19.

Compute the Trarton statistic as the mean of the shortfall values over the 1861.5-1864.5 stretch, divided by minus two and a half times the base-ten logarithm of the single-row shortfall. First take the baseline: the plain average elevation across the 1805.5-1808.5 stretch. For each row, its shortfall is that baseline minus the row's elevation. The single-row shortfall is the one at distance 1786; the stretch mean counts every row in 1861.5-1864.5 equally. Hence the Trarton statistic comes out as 0.053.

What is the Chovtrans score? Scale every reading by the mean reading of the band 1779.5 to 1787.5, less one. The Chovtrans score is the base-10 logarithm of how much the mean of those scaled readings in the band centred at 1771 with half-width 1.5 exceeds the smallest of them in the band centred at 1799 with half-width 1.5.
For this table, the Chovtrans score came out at -1.19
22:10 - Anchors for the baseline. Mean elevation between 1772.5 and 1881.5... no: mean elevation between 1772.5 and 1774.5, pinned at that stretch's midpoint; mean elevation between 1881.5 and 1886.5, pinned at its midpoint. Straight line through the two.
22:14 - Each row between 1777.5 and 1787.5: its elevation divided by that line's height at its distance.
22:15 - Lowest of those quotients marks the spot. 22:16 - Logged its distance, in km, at 1787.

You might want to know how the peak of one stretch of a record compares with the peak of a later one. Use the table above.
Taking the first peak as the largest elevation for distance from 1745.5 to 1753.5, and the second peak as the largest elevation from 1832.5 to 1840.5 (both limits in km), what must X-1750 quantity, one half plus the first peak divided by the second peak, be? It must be 1.29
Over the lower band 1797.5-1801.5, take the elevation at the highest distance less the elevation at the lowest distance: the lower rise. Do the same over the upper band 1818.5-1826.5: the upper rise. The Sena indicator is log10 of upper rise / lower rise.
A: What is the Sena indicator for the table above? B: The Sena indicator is 1.04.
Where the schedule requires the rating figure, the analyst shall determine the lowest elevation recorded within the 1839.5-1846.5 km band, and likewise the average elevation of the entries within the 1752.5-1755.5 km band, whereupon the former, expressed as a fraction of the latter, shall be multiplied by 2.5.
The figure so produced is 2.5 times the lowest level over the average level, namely 3.0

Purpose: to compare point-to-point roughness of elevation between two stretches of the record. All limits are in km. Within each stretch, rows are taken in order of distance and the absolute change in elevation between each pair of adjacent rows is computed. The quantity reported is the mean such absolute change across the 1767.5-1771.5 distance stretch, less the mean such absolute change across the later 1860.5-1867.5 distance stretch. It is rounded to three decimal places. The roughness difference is 0.004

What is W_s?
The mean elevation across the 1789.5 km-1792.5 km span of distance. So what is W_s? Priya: 1.06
